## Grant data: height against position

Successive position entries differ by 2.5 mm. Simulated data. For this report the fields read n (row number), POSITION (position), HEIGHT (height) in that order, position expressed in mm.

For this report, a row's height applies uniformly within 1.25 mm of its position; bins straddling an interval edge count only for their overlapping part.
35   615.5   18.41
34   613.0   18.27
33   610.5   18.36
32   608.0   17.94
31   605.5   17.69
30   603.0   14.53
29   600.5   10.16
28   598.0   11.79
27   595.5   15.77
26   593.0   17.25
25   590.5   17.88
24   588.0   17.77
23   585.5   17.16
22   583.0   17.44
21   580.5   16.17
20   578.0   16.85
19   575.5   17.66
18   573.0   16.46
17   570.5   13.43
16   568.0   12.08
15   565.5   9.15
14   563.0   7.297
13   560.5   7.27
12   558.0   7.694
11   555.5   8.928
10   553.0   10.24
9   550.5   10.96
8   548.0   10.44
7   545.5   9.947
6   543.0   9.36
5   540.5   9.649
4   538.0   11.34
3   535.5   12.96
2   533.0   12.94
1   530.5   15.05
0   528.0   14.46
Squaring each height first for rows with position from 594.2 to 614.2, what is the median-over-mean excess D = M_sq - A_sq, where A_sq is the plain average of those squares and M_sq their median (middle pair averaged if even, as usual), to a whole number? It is 30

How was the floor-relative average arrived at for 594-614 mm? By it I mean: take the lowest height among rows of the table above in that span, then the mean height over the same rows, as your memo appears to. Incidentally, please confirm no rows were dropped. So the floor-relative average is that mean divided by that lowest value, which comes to 1.53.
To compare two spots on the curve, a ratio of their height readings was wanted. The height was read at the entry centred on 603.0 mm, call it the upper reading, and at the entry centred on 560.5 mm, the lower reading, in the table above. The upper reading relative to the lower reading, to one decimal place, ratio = 2.0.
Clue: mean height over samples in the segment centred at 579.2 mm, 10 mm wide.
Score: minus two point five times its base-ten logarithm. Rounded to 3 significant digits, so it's -3.08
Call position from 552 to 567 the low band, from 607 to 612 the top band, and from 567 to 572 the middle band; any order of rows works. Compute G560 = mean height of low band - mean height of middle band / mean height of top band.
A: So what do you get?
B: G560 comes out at 7.7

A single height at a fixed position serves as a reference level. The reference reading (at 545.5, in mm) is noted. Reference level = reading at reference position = 9.947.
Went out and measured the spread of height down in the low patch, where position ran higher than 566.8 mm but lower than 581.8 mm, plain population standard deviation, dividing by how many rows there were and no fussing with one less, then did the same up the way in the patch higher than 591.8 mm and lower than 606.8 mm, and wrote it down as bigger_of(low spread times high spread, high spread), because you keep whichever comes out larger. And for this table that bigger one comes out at 5.5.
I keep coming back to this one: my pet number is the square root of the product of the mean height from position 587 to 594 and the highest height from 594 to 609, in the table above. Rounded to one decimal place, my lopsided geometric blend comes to 17.8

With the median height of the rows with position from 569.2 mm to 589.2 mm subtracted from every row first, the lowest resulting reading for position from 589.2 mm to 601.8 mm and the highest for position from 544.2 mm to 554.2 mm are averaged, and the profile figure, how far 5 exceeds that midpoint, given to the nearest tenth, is 11.4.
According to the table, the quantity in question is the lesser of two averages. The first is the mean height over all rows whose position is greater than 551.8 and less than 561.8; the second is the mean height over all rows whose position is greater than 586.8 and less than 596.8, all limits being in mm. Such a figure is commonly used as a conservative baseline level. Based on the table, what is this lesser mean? 8.5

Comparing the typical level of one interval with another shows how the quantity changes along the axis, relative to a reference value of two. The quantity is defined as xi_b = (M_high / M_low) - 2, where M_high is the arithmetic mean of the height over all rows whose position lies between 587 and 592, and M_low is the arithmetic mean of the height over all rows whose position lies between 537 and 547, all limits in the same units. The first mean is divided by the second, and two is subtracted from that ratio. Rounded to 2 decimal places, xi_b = -0.23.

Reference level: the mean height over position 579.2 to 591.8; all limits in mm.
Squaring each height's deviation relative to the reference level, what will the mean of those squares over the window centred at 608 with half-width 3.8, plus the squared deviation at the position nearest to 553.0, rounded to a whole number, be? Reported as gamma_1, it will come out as 50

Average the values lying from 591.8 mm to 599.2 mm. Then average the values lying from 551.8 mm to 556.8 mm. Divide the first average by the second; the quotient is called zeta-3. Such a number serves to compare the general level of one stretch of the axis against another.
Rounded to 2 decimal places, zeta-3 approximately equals 1.56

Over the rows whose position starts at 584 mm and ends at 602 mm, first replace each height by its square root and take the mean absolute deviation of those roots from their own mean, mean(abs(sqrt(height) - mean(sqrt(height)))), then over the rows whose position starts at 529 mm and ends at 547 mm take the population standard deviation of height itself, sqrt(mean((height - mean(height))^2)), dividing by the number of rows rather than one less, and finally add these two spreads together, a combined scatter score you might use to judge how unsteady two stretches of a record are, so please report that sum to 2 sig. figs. 2.3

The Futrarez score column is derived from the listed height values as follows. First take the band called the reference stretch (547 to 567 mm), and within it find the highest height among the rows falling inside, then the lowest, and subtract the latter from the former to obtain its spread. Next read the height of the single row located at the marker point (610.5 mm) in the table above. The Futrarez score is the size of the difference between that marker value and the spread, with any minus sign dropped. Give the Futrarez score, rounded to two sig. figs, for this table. 15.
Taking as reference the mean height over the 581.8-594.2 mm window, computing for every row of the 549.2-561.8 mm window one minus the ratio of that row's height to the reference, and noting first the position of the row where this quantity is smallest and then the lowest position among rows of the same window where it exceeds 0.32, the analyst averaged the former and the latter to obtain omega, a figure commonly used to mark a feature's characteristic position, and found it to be 550.5 mm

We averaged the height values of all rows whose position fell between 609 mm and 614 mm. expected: 18.3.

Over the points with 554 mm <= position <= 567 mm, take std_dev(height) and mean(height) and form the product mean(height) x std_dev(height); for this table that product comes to 7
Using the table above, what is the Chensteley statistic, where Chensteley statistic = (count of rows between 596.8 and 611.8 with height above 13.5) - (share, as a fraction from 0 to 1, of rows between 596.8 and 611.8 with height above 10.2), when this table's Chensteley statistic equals 3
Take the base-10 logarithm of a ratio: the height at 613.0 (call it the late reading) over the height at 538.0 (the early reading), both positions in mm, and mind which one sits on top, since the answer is 0.21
